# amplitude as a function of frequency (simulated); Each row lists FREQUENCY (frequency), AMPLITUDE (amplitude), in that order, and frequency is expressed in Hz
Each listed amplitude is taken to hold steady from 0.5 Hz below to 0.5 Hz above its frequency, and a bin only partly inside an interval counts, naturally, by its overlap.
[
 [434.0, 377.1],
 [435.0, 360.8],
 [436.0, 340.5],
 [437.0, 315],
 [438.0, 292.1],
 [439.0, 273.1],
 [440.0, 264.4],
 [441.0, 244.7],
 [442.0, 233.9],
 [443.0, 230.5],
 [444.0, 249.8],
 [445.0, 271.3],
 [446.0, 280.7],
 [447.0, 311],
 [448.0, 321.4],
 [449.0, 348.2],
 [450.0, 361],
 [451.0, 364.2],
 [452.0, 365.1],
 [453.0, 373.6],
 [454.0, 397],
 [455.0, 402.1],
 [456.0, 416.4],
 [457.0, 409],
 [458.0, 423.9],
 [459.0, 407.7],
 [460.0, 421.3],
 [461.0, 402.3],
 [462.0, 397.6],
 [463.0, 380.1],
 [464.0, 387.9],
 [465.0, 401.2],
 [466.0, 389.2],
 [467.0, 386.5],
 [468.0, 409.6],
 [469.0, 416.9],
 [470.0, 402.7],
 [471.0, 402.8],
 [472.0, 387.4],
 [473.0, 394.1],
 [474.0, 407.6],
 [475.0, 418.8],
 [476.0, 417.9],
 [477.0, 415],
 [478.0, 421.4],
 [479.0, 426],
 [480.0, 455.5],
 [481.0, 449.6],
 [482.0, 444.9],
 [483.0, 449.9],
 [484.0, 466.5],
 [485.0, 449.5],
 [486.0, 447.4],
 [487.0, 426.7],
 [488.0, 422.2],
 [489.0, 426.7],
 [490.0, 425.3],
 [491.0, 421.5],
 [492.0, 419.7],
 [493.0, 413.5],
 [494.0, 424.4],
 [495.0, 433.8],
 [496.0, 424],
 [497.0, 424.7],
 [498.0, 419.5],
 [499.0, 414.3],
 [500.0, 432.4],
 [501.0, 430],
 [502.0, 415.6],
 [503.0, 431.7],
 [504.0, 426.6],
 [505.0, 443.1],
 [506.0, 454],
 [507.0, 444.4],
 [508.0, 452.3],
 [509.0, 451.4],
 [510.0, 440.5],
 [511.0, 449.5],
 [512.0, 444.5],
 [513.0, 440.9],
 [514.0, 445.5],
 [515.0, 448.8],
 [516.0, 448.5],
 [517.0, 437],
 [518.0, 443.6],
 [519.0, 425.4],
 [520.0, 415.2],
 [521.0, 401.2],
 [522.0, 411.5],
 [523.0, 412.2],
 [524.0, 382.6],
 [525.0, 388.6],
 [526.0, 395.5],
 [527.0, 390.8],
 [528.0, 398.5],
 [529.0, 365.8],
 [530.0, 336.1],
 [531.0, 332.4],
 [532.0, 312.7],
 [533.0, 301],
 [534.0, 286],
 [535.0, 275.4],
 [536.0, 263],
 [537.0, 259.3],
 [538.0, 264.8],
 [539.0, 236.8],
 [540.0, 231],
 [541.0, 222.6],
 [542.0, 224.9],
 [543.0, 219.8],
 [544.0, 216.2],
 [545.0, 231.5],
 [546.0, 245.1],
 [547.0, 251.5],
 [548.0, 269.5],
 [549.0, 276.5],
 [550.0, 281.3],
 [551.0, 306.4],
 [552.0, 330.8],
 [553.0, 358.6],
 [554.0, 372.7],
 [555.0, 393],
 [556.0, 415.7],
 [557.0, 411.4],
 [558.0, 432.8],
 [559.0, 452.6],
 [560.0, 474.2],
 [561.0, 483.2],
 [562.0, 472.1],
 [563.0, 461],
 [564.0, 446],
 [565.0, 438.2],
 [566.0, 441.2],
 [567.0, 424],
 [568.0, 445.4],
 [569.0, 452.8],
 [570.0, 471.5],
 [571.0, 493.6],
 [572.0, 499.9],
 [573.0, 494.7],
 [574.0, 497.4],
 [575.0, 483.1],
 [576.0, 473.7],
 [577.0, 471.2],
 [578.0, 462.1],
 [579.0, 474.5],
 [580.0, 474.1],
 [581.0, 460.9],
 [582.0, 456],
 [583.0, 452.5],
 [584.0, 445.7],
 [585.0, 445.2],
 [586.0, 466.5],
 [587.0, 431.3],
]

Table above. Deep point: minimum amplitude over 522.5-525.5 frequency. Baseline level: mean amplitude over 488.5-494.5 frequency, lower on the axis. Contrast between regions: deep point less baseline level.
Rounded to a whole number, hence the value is -39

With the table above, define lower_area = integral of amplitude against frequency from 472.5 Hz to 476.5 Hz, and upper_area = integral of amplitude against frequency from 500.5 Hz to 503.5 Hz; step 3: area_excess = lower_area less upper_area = 361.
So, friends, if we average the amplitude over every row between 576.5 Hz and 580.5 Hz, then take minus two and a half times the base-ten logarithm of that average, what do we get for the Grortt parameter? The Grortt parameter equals -6.68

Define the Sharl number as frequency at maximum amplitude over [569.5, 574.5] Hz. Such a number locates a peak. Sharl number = 572.0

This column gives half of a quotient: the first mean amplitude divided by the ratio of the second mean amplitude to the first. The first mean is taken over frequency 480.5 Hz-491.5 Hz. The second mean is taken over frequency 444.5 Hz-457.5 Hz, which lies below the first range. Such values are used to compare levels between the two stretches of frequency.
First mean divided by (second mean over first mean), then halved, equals 271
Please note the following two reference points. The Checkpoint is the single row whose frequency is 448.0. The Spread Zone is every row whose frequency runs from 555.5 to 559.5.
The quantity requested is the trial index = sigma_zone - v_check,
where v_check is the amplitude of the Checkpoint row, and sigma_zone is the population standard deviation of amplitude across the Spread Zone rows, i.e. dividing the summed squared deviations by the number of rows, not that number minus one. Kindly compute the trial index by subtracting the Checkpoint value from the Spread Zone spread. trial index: -305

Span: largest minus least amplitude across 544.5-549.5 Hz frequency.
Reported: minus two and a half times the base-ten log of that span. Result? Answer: -4.13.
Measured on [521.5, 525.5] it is -3.68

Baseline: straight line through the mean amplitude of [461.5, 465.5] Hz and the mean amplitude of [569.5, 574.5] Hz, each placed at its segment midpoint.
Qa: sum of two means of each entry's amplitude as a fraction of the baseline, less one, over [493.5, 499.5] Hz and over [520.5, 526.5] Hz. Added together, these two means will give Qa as -0.10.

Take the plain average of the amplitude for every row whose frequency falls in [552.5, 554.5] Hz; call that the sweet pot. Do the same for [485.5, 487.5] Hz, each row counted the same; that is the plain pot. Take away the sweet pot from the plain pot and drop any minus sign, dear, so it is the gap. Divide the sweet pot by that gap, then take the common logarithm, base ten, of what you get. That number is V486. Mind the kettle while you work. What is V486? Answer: 0.71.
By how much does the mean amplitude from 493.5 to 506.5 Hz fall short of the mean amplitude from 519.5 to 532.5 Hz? -49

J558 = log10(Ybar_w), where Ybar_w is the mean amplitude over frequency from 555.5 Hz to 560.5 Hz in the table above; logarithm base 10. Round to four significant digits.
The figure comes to 2.641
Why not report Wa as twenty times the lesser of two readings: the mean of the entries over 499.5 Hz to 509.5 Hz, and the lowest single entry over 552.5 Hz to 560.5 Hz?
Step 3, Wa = 7172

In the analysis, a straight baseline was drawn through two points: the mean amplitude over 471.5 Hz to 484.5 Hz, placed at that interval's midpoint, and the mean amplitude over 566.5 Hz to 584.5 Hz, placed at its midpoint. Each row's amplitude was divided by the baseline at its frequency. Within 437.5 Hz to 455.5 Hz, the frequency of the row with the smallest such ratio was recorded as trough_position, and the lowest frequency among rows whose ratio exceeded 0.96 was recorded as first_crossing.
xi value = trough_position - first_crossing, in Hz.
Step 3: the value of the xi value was -12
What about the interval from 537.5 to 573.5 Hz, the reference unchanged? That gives -15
